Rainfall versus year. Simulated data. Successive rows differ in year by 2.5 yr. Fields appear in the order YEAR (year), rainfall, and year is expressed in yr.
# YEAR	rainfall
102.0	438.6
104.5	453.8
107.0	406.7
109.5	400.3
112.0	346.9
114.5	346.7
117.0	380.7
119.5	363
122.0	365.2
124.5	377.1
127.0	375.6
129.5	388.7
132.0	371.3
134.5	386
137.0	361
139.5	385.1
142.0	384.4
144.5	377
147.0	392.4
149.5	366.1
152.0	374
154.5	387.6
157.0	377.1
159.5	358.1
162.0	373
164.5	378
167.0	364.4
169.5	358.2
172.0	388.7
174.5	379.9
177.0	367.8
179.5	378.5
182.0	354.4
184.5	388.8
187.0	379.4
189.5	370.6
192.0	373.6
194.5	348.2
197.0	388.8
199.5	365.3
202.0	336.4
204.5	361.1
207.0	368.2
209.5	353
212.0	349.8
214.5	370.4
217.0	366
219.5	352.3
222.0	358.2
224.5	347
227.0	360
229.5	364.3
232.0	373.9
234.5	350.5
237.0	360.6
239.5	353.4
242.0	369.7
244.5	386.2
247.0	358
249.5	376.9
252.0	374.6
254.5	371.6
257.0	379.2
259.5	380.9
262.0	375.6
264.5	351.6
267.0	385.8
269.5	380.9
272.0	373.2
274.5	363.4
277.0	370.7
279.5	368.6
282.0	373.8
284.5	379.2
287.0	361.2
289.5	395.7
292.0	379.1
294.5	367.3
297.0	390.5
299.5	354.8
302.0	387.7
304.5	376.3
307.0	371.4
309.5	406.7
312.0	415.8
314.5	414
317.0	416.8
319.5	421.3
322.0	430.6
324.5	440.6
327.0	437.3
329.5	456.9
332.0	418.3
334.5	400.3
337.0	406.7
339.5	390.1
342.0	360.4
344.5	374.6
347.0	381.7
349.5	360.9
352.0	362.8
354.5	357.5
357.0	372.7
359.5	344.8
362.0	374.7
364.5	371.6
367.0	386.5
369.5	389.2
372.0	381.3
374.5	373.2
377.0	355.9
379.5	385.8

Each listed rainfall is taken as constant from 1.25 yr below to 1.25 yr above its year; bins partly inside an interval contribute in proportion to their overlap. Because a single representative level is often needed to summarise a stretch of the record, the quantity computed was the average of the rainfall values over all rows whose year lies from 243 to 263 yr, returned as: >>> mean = 375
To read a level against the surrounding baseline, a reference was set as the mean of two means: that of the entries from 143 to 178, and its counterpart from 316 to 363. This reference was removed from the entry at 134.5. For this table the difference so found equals 1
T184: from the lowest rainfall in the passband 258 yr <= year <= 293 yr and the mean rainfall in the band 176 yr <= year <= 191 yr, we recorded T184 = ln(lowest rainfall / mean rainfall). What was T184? -0.060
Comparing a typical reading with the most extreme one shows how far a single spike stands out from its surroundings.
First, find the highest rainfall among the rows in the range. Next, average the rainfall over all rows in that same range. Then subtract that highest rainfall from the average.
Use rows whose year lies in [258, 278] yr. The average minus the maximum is -13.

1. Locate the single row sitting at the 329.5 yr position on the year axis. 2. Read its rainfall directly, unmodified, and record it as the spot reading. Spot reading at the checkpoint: 456.9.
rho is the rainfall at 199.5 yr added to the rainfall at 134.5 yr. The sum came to 751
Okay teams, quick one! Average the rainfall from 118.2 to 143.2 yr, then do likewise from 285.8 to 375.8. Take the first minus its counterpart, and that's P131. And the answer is -14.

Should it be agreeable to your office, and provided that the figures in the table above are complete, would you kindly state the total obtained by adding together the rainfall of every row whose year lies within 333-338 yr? 807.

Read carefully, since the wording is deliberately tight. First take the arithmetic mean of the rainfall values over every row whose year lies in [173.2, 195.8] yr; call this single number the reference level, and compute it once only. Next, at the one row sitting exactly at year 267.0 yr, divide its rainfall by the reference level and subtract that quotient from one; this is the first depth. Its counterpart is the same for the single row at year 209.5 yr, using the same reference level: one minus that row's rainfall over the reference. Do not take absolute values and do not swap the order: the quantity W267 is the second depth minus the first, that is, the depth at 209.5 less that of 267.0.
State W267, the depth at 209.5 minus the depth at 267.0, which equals 0.088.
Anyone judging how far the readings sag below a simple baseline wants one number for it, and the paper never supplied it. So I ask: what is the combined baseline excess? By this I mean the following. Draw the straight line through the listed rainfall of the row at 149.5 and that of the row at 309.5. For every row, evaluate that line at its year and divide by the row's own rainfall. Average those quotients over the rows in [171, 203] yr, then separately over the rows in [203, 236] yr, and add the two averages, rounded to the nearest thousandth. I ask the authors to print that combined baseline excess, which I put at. 2.083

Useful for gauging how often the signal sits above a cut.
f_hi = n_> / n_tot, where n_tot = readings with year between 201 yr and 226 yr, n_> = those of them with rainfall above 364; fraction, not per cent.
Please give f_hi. 0.30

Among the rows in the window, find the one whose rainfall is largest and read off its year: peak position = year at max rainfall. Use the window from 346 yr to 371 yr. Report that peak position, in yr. 369.5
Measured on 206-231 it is 214.5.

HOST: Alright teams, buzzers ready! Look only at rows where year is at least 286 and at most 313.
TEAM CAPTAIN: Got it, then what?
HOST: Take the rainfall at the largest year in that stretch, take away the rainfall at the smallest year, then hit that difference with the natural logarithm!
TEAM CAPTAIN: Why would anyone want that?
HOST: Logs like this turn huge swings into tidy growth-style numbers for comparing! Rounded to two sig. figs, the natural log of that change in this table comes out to 4.0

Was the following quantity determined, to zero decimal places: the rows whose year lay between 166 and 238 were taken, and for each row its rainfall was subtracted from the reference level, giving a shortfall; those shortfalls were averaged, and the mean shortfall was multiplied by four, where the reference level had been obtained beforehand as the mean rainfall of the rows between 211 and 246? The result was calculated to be -13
